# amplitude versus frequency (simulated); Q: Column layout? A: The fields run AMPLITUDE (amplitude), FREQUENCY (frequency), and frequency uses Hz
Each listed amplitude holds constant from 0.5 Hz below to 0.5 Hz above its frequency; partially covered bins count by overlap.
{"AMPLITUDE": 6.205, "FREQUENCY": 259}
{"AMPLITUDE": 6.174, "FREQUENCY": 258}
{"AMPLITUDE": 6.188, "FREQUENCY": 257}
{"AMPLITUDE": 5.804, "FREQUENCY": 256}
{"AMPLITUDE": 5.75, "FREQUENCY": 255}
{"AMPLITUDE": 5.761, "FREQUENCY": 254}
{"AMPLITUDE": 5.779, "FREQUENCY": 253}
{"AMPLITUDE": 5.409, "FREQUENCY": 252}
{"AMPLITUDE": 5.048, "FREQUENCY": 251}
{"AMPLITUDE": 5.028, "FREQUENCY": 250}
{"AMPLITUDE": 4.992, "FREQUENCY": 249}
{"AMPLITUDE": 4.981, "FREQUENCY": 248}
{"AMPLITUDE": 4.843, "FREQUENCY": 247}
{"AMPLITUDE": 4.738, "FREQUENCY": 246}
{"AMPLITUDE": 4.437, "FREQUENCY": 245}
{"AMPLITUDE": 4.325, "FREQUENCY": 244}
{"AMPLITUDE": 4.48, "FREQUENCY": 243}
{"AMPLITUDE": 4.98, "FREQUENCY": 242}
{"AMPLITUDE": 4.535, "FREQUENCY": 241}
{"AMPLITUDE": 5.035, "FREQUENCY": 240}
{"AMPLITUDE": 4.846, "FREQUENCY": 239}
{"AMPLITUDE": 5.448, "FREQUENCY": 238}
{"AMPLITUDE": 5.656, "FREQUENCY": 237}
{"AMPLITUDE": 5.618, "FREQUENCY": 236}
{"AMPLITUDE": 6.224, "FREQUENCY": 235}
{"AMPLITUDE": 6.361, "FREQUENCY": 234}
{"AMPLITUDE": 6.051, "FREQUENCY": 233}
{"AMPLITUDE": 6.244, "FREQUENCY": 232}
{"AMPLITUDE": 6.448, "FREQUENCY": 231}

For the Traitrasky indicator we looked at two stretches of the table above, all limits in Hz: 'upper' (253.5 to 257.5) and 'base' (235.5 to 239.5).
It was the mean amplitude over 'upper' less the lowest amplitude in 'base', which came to 1.0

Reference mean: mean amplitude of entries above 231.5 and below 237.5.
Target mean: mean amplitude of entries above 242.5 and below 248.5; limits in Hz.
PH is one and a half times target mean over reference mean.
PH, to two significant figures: 1.2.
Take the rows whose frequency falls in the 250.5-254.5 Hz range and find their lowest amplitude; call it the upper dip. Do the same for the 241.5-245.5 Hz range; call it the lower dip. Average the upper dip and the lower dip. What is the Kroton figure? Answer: 4.7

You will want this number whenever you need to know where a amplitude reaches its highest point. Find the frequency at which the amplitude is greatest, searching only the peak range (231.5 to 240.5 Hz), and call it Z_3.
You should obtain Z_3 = 234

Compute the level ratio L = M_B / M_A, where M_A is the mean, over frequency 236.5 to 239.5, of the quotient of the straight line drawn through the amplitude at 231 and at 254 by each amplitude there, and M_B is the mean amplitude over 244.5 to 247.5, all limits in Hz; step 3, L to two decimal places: 3.97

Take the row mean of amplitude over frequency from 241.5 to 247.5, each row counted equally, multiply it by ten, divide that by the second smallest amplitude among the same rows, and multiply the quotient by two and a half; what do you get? 26.1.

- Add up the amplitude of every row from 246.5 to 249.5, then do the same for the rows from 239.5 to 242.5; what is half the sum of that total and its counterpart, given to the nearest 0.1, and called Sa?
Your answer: 14.7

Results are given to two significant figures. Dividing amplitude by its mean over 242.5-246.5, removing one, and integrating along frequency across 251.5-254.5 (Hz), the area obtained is 0.77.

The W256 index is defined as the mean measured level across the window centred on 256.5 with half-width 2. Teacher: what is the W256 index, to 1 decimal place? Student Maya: 6.0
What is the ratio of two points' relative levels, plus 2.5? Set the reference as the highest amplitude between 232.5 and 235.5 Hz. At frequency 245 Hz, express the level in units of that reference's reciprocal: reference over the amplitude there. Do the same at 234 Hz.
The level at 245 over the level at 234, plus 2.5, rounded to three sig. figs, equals 3.93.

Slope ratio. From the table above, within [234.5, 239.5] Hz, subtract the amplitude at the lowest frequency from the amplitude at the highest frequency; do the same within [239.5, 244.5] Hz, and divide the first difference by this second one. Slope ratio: 1.9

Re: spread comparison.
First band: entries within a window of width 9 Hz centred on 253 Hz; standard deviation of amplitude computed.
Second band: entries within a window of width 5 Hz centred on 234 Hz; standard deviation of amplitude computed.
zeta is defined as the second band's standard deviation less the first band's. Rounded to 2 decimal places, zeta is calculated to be -0.14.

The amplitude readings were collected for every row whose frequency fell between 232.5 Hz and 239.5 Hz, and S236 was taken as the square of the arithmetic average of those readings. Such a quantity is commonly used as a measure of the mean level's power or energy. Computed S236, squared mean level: 33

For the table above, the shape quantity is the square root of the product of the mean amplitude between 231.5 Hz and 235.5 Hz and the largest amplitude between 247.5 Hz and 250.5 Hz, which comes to 5.59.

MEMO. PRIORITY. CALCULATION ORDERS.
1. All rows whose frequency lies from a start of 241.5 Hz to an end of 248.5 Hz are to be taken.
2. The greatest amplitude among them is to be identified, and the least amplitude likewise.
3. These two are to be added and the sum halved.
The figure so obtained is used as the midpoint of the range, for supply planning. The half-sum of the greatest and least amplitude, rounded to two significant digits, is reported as 4.7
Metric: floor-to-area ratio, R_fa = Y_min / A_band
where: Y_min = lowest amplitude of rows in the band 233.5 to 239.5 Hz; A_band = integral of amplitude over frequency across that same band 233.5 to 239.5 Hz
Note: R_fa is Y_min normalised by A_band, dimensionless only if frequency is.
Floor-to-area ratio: 0.142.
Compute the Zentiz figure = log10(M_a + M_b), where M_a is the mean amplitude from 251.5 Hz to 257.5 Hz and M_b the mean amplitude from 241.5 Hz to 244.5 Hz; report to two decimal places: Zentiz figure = 1.02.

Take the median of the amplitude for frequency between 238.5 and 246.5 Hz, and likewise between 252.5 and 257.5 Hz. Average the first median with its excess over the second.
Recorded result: 1.7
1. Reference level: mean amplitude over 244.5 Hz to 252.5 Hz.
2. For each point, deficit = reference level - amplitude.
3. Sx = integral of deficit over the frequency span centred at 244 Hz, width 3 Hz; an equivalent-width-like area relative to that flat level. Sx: 2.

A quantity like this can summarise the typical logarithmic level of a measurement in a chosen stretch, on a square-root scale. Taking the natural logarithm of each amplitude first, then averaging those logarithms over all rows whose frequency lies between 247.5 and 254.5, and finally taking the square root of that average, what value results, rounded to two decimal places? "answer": 1.29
